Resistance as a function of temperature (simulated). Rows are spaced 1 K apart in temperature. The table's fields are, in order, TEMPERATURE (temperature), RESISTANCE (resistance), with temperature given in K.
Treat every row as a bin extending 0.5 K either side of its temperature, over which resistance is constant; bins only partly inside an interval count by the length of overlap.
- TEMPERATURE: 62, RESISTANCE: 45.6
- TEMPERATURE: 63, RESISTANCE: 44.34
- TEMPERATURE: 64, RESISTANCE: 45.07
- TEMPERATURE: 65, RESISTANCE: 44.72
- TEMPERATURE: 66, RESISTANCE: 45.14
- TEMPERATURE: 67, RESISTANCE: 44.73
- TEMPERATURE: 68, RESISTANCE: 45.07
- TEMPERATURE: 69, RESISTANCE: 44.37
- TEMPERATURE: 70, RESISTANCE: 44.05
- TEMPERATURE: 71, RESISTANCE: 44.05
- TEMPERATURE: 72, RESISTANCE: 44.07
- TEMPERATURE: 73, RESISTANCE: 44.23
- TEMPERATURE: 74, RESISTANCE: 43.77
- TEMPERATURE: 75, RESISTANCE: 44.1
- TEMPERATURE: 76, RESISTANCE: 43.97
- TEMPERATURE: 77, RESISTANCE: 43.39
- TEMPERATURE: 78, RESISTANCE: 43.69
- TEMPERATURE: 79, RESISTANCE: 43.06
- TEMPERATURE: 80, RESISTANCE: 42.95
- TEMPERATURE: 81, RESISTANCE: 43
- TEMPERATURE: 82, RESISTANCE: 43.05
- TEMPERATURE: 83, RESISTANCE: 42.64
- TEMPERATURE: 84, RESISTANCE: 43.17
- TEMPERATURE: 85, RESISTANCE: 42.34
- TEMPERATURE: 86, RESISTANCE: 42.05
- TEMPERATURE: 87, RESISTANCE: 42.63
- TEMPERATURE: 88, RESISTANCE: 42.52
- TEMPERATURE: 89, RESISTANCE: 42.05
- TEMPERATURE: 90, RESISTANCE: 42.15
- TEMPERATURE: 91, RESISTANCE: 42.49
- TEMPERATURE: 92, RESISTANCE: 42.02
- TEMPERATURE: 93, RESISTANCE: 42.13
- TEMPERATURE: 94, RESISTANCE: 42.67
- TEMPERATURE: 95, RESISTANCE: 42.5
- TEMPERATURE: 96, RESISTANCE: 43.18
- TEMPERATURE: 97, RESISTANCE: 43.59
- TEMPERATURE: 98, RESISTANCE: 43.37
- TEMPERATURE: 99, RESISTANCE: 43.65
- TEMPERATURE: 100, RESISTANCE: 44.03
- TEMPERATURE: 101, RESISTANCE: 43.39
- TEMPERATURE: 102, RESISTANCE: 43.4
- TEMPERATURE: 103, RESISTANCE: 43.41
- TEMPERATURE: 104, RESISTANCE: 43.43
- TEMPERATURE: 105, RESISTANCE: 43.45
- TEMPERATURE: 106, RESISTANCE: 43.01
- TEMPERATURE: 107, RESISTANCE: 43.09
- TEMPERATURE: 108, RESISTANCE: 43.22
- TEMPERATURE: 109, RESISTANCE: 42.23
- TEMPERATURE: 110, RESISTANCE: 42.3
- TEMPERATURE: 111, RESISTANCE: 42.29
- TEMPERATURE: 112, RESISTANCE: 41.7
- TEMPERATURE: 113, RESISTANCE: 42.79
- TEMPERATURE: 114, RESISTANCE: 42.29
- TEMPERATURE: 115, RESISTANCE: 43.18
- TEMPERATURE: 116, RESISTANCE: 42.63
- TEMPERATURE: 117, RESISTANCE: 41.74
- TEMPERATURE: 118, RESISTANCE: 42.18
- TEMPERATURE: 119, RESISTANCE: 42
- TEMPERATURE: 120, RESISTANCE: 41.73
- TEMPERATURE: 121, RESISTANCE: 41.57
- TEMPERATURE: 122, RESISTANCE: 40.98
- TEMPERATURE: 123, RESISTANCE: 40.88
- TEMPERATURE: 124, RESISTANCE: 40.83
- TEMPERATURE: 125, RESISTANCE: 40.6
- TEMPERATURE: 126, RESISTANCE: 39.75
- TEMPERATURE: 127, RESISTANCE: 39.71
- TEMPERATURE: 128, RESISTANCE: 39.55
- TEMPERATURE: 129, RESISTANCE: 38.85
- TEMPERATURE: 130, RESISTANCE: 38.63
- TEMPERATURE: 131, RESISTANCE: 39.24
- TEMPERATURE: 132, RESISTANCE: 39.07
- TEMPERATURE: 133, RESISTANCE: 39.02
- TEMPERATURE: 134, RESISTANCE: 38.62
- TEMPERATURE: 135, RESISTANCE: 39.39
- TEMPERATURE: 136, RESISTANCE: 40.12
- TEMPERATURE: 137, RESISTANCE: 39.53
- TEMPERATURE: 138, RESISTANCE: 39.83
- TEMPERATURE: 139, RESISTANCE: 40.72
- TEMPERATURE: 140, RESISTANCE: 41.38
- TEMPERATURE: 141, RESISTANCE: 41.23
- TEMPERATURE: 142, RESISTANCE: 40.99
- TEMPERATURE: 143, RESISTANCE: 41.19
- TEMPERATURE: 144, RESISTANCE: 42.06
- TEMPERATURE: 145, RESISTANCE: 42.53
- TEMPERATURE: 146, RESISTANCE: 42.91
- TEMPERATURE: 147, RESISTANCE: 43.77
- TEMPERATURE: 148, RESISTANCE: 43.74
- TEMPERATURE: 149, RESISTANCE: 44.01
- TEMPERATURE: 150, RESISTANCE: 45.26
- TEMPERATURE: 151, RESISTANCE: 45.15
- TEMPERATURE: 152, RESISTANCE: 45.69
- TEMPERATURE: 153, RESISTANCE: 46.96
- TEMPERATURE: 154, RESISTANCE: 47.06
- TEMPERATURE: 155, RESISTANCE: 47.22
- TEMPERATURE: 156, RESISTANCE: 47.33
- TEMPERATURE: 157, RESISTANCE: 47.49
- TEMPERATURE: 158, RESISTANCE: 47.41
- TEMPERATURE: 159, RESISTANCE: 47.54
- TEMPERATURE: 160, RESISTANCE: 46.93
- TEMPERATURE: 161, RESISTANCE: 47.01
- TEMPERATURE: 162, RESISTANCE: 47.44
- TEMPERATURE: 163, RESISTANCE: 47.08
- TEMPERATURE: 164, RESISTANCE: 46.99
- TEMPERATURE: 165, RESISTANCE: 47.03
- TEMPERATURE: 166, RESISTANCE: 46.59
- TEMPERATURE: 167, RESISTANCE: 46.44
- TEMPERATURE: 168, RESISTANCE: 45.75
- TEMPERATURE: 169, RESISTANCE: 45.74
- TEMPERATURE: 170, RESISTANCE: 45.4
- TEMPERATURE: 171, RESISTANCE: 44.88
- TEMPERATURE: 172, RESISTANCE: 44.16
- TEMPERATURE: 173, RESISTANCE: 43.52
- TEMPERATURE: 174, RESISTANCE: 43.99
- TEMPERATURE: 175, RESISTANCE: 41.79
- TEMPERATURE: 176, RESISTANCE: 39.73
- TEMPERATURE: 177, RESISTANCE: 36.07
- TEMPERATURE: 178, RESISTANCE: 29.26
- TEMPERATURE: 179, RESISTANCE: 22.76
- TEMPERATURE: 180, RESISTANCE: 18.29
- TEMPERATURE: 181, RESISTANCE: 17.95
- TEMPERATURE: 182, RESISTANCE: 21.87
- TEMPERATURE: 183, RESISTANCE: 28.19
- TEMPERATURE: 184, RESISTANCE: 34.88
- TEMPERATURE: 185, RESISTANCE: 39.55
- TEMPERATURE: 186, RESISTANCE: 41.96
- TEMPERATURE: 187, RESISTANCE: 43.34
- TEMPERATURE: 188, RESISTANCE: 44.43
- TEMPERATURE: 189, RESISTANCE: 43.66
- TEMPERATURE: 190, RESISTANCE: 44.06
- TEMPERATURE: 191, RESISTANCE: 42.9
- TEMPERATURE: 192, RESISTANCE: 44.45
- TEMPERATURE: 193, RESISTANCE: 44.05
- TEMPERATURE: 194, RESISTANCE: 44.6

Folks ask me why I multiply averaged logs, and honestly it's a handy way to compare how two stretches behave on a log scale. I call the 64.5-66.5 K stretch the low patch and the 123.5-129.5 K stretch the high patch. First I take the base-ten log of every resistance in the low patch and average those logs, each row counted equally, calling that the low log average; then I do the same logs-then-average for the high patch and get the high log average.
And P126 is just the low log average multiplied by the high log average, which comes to 2.65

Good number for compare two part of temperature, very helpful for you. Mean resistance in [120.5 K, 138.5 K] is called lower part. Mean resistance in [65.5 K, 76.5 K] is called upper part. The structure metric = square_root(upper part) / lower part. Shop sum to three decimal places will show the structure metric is 0.167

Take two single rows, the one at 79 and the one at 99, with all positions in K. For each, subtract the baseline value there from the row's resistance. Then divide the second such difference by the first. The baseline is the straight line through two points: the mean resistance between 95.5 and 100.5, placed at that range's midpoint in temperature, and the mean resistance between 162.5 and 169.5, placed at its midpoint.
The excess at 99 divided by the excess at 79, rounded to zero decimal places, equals 0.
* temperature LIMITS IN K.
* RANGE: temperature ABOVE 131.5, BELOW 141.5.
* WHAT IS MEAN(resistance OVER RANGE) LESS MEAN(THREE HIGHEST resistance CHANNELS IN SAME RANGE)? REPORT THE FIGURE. -1.2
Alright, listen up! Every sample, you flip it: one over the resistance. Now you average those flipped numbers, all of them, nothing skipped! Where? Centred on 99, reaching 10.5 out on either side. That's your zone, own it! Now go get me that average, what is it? 0.0233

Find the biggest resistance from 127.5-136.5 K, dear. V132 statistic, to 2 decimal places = 40.12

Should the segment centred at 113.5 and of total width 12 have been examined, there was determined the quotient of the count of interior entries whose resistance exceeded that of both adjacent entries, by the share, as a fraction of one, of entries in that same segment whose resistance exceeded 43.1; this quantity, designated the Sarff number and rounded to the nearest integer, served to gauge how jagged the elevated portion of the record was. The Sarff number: 24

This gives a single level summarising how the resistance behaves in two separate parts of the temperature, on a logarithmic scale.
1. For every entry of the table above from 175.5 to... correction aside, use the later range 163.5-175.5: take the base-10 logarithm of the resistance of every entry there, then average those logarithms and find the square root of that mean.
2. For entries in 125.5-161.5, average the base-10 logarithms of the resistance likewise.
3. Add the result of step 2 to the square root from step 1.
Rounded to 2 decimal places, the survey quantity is 2.92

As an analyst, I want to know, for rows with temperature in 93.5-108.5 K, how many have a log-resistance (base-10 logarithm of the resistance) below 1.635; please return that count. 4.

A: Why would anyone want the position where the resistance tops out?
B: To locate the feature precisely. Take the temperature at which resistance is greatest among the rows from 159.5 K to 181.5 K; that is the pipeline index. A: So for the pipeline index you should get 162 K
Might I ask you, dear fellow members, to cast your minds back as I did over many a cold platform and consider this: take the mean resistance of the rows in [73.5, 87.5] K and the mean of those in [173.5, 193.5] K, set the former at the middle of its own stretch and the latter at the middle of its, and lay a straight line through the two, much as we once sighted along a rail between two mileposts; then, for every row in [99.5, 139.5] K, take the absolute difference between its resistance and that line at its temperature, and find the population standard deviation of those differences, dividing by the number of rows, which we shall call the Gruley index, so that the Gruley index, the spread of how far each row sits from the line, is 0.61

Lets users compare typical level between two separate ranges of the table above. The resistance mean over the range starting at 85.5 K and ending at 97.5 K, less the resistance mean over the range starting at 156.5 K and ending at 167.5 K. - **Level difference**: -5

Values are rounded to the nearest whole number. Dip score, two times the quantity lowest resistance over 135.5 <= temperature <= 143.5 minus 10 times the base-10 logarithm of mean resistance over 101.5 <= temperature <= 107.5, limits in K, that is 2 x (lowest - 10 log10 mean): 46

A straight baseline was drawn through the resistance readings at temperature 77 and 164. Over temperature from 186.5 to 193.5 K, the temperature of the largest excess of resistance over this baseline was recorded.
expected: 188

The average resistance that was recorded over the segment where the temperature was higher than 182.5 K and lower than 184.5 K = 32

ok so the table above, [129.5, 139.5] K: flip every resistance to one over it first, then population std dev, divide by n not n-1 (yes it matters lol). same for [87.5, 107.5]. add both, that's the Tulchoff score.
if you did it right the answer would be 0.0007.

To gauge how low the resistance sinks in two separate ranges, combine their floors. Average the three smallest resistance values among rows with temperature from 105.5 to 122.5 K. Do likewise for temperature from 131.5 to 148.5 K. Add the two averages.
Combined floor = 80.3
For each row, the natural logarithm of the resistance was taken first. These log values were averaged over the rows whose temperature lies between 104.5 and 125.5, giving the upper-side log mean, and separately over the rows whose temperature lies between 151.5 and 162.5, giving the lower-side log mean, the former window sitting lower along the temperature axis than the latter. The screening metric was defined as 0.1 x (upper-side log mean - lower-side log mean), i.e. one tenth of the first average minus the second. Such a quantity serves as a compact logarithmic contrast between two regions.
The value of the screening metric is -0.011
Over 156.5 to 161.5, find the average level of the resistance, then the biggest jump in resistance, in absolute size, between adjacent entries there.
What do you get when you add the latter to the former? 48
